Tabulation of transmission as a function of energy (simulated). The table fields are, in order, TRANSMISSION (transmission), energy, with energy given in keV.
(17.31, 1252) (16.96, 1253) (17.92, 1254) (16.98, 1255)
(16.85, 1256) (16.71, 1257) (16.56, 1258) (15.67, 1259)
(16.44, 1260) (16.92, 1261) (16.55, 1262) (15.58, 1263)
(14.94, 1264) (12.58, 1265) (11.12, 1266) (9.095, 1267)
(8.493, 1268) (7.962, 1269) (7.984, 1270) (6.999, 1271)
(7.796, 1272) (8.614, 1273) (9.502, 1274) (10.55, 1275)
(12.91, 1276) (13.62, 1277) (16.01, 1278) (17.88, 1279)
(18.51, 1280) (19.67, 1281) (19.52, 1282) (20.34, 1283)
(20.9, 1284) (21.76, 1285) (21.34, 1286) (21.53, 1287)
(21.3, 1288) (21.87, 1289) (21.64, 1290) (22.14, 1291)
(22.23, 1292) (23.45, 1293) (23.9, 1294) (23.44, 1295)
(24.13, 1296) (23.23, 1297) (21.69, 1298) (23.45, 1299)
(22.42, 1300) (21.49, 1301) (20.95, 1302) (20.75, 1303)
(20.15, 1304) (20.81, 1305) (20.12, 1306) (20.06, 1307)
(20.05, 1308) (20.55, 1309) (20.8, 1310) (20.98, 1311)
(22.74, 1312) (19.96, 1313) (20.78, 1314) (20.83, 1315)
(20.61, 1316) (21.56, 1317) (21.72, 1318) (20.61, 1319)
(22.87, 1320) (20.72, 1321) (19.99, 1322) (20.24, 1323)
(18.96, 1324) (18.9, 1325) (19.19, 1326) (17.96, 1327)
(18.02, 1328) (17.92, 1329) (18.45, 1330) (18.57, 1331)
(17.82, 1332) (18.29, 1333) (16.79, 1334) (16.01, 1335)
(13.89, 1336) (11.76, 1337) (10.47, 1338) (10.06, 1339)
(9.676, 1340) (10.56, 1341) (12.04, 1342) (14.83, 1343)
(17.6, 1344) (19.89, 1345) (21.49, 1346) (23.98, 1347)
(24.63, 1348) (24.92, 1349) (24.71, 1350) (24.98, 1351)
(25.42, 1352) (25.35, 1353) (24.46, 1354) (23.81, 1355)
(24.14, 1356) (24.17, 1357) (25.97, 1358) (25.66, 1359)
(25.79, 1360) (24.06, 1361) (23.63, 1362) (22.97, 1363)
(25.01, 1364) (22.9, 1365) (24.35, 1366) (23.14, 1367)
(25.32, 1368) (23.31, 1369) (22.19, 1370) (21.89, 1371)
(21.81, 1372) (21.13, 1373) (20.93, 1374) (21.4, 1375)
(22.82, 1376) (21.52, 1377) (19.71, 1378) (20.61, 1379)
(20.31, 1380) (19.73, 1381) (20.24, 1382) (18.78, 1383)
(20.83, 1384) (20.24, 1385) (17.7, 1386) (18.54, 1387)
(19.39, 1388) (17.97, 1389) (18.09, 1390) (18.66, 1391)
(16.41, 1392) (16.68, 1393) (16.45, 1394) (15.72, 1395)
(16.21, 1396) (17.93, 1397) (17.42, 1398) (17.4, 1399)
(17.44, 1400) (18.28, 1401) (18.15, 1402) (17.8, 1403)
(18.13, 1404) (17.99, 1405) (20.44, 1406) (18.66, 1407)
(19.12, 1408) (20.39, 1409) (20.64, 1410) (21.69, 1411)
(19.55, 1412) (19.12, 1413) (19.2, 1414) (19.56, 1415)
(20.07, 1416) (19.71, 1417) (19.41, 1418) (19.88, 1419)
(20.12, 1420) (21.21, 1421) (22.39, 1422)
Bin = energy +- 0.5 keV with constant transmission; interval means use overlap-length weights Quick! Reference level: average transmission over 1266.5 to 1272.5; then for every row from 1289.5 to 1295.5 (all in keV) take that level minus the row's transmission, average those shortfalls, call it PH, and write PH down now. -14.7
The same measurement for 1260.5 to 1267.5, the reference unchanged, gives -5.8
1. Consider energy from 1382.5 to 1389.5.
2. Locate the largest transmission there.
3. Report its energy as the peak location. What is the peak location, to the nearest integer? 1384 keV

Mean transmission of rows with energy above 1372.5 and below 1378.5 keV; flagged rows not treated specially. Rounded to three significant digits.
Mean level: 21.3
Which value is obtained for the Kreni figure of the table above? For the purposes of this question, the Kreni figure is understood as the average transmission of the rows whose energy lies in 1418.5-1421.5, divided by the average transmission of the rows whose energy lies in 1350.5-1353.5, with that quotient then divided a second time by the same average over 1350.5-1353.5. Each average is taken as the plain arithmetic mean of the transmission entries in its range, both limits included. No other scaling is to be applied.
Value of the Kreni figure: 0.032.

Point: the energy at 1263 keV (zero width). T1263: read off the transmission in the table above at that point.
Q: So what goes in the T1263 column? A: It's 15.58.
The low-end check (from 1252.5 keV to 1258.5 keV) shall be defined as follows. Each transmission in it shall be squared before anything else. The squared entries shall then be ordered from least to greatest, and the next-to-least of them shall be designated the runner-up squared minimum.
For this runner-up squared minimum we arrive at 279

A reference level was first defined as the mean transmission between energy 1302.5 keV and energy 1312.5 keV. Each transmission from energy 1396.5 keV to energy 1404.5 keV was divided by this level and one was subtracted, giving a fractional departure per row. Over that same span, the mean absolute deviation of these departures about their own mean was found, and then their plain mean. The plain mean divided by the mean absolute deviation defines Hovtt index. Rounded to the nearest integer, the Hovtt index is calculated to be -9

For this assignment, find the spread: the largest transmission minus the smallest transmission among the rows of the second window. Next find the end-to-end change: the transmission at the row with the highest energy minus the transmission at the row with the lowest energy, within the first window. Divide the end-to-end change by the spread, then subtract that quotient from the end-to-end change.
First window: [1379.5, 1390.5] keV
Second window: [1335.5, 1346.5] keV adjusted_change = -2.0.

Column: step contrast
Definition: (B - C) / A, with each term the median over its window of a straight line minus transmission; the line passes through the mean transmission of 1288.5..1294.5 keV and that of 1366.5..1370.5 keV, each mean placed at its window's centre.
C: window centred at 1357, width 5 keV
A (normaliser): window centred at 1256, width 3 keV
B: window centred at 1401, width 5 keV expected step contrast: 1.3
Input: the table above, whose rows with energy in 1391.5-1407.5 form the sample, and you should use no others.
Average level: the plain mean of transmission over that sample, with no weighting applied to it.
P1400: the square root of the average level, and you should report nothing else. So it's 4.2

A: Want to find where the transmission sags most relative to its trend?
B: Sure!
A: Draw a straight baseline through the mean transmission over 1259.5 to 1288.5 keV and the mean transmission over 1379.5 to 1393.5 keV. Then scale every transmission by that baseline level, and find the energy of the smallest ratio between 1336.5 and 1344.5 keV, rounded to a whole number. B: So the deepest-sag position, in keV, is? 1340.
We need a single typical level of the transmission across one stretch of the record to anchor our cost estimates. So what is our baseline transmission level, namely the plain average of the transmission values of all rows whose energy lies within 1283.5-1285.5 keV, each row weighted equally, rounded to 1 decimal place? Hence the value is 21.3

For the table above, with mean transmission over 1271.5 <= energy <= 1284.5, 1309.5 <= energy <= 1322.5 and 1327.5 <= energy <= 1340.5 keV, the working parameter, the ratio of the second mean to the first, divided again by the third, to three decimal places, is 0.092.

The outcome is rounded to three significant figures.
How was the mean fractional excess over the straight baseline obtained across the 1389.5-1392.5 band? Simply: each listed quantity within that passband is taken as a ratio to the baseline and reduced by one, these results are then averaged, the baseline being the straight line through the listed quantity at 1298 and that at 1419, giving -0.127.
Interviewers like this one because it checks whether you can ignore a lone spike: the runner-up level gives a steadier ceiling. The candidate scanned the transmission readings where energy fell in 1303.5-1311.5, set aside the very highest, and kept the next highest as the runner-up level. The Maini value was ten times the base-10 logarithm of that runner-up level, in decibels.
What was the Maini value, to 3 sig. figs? 13.2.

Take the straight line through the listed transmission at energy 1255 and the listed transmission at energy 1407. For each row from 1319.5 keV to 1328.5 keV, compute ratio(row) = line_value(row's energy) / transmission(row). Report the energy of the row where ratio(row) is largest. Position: 1327 keV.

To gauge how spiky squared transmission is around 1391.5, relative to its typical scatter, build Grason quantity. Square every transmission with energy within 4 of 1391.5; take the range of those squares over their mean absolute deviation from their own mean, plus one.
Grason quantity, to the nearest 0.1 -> 4.3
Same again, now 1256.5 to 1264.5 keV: 4.4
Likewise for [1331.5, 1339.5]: 3.9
